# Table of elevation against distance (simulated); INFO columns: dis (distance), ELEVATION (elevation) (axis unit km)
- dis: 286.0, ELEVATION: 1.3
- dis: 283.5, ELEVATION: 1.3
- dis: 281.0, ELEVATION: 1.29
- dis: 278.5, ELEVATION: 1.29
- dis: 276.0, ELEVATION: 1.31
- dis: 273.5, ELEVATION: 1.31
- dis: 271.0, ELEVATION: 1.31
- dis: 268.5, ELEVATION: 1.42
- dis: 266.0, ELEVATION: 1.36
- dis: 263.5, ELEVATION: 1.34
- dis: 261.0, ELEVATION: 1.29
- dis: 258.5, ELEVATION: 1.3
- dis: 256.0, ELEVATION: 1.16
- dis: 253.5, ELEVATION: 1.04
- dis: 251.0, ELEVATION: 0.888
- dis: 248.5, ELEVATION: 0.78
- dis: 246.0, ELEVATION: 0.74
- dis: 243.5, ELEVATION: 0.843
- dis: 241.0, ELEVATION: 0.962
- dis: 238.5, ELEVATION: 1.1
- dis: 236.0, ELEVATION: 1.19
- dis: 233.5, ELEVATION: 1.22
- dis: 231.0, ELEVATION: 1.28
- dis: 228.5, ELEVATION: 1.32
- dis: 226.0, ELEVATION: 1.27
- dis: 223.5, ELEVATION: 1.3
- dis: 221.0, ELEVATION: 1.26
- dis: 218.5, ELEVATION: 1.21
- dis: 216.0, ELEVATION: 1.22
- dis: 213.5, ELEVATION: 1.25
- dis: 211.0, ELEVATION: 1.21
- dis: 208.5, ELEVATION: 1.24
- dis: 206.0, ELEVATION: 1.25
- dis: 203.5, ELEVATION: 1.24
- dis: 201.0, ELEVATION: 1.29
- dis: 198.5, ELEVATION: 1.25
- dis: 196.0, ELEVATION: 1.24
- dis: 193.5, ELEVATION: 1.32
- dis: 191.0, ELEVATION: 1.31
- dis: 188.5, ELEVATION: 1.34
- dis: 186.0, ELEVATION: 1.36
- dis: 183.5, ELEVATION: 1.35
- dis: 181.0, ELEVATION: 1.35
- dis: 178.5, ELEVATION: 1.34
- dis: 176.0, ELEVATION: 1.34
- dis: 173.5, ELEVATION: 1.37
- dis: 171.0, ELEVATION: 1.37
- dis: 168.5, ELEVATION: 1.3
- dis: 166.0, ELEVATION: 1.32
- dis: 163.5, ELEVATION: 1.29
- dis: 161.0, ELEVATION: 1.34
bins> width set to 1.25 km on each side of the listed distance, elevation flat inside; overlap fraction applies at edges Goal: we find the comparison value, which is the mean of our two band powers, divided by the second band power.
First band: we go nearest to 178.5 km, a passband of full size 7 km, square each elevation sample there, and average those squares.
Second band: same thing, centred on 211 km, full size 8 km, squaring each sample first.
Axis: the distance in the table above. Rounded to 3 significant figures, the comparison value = 1.09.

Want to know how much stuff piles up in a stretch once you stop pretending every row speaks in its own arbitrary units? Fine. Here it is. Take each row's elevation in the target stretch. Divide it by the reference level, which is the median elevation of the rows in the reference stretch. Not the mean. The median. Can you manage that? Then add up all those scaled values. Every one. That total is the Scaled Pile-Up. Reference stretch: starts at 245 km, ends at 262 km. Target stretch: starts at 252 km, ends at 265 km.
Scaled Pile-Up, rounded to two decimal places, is 5.89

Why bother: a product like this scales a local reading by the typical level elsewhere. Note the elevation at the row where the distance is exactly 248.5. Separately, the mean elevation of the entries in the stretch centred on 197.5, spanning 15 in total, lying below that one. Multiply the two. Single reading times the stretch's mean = 0.99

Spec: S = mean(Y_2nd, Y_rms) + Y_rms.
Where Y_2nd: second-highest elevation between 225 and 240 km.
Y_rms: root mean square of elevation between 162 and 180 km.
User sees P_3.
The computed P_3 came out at 2.64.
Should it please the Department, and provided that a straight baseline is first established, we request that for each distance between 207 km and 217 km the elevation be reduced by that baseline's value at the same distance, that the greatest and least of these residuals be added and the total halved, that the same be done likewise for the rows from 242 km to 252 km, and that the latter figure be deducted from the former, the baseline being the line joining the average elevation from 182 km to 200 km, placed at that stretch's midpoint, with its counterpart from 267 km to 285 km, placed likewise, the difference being 0.42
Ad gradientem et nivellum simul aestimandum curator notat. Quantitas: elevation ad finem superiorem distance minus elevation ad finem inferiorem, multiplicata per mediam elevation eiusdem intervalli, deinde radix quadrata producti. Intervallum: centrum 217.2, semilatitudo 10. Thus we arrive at 0.19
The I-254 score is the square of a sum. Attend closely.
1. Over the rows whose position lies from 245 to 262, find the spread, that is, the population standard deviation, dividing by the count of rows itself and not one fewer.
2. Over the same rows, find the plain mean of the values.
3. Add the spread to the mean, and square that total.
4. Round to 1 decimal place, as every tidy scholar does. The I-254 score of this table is 1.5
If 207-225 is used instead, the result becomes 1.6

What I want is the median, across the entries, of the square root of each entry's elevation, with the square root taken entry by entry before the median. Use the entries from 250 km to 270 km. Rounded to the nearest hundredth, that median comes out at 1.14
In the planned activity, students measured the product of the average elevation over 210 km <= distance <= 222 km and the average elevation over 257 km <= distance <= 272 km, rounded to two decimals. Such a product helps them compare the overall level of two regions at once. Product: 1.64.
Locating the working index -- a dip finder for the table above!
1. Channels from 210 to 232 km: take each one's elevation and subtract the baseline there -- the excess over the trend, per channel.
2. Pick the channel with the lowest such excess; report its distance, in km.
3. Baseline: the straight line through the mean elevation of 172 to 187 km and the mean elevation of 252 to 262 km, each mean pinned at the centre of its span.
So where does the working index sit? 211.0 km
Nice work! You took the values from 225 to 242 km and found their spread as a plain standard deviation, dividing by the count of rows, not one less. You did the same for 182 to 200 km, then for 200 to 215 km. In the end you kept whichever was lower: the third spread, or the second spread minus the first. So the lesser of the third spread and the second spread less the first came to -0.071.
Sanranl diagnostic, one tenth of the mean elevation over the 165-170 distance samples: 0.131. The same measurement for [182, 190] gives 0.135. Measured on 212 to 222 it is 0.123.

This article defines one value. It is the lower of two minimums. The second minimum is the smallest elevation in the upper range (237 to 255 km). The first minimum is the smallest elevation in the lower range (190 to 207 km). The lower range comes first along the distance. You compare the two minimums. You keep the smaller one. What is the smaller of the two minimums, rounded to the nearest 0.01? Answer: 0.74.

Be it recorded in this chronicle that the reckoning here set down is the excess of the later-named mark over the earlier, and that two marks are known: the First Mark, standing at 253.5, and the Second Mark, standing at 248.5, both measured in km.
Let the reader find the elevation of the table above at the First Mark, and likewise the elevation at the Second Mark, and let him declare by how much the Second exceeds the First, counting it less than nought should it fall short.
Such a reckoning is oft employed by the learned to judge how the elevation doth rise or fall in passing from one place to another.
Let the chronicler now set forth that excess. -0.26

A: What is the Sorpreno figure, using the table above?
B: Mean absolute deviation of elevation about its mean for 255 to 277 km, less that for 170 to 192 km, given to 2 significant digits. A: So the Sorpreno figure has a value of 0.028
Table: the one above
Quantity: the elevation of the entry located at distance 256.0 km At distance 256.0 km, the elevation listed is 1.16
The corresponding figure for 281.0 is 1.29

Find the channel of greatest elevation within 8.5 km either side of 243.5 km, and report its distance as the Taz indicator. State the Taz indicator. 236.0 km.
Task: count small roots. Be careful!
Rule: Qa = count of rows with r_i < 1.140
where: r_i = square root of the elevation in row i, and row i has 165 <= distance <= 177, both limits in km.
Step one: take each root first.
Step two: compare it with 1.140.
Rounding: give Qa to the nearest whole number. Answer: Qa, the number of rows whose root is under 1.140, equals 0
